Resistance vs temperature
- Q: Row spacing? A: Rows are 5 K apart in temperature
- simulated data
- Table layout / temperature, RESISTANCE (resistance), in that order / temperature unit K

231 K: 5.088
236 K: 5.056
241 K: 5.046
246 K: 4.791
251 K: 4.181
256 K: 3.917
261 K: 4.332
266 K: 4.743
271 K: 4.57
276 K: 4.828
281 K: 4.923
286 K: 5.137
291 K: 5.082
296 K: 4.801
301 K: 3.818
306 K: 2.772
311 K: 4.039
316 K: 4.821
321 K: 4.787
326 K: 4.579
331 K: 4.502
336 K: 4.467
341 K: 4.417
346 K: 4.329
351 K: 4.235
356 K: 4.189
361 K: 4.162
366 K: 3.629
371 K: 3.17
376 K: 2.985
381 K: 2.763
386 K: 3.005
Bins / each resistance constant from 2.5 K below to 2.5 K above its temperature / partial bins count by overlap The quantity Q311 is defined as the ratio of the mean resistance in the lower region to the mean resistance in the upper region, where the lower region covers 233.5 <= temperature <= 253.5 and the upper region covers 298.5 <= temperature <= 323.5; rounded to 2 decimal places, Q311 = 1.18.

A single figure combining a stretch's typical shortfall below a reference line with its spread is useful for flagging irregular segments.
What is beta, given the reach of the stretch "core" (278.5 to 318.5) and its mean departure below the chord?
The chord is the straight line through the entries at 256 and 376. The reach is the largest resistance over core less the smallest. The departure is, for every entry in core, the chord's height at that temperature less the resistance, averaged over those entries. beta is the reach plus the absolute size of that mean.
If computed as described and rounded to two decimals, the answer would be 3.20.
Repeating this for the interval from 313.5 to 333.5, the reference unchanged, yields 1.60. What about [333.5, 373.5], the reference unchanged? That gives 2.21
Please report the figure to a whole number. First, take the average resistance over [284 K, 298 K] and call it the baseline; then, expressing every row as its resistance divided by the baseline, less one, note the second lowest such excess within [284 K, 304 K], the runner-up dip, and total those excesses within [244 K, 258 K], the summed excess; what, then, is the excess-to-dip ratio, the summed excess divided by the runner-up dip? 10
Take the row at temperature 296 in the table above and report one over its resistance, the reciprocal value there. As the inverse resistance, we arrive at 0.208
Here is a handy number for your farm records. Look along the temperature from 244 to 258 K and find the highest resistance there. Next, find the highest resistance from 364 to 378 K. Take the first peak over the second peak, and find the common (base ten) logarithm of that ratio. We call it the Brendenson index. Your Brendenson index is 0.12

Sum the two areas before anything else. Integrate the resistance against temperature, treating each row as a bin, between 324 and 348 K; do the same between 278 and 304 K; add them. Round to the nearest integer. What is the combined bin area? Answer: 230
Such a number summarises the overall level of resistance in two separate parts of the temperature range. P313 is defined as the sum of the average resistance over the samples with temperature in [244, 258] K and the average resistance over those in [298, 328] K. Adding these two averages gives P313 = 8.4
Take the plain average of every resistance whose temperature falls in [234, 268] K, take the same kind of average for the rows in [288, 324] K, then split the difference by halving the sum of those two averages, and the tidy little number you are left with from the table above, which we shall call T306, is 4.44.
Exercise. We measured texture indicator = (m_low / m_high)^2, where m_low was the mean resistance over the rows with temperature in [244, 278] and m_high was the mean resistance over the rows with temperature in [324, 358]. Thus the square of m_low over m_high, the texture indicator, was 1.04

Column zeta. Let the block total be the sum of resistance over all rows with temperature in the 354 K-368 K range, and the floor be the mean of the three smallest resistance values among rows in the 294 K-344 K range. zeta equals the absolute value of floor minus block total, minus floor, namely 4.9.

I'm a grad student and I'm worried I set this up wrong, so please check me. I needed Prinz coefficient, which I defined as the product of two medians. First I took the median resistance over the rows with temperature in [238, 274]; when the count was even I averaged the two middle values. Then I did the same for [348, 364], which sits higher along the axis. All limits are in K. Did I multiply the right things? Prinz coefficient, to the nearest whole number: 19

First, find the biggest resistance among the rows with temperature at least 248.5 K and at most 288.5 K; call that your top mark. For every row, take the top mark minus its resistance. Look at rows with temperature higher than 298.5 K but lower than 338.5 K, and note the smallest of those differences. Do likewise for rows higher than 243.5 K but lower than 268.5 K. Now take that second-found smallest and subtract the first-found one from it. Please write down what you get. 0.0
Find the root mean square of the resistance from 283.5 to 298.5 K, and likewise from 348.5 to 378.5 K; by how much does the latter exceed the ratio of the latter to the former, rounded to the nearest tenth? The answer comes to 3.0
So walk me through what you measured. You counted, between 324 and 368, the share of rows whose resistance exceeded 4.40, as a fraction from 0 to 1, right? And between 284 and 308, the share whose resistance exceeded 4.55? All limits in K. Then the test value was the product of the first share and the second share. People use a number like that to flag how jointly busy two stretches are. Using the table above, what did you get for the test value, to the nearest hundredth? 0.27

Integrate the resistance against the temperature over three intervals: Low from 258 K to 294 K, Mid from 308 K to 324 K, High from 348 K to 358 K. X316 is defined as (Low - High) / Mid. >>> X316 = 1.8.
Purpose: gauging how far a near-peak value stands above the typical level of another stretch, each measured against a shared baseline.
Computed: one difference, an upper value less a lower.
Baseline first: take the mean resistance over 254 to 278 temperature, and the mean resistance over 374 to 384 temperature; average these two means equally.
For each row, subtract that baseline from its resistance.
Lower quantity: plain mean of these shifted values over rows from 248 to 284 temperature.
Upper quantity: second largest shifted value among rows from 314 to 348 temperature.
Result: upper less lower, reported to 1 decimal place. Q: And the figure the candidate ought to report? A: 0.3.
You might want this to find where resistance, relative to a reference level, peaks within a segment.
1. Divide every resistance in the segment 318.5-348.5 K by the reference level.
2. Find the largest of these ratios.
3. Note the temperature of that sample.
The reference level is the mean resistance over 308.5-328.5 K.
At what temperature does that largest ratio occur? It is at 321 K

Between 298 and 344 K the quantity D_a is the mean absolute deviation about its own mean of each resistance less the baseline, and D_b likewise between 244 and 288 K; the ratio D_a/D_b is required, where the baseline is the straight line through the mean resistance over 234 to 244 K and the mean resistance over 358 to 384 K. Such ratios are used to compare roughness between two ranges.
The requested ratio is 1.5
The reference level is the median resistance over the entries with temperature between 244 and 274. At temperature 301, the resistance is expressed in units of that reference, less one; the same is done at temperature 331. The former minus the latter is -0.15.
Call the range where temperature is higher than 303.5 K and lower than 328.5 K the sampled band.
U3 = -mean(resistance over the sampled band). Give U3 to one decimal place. -4.2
